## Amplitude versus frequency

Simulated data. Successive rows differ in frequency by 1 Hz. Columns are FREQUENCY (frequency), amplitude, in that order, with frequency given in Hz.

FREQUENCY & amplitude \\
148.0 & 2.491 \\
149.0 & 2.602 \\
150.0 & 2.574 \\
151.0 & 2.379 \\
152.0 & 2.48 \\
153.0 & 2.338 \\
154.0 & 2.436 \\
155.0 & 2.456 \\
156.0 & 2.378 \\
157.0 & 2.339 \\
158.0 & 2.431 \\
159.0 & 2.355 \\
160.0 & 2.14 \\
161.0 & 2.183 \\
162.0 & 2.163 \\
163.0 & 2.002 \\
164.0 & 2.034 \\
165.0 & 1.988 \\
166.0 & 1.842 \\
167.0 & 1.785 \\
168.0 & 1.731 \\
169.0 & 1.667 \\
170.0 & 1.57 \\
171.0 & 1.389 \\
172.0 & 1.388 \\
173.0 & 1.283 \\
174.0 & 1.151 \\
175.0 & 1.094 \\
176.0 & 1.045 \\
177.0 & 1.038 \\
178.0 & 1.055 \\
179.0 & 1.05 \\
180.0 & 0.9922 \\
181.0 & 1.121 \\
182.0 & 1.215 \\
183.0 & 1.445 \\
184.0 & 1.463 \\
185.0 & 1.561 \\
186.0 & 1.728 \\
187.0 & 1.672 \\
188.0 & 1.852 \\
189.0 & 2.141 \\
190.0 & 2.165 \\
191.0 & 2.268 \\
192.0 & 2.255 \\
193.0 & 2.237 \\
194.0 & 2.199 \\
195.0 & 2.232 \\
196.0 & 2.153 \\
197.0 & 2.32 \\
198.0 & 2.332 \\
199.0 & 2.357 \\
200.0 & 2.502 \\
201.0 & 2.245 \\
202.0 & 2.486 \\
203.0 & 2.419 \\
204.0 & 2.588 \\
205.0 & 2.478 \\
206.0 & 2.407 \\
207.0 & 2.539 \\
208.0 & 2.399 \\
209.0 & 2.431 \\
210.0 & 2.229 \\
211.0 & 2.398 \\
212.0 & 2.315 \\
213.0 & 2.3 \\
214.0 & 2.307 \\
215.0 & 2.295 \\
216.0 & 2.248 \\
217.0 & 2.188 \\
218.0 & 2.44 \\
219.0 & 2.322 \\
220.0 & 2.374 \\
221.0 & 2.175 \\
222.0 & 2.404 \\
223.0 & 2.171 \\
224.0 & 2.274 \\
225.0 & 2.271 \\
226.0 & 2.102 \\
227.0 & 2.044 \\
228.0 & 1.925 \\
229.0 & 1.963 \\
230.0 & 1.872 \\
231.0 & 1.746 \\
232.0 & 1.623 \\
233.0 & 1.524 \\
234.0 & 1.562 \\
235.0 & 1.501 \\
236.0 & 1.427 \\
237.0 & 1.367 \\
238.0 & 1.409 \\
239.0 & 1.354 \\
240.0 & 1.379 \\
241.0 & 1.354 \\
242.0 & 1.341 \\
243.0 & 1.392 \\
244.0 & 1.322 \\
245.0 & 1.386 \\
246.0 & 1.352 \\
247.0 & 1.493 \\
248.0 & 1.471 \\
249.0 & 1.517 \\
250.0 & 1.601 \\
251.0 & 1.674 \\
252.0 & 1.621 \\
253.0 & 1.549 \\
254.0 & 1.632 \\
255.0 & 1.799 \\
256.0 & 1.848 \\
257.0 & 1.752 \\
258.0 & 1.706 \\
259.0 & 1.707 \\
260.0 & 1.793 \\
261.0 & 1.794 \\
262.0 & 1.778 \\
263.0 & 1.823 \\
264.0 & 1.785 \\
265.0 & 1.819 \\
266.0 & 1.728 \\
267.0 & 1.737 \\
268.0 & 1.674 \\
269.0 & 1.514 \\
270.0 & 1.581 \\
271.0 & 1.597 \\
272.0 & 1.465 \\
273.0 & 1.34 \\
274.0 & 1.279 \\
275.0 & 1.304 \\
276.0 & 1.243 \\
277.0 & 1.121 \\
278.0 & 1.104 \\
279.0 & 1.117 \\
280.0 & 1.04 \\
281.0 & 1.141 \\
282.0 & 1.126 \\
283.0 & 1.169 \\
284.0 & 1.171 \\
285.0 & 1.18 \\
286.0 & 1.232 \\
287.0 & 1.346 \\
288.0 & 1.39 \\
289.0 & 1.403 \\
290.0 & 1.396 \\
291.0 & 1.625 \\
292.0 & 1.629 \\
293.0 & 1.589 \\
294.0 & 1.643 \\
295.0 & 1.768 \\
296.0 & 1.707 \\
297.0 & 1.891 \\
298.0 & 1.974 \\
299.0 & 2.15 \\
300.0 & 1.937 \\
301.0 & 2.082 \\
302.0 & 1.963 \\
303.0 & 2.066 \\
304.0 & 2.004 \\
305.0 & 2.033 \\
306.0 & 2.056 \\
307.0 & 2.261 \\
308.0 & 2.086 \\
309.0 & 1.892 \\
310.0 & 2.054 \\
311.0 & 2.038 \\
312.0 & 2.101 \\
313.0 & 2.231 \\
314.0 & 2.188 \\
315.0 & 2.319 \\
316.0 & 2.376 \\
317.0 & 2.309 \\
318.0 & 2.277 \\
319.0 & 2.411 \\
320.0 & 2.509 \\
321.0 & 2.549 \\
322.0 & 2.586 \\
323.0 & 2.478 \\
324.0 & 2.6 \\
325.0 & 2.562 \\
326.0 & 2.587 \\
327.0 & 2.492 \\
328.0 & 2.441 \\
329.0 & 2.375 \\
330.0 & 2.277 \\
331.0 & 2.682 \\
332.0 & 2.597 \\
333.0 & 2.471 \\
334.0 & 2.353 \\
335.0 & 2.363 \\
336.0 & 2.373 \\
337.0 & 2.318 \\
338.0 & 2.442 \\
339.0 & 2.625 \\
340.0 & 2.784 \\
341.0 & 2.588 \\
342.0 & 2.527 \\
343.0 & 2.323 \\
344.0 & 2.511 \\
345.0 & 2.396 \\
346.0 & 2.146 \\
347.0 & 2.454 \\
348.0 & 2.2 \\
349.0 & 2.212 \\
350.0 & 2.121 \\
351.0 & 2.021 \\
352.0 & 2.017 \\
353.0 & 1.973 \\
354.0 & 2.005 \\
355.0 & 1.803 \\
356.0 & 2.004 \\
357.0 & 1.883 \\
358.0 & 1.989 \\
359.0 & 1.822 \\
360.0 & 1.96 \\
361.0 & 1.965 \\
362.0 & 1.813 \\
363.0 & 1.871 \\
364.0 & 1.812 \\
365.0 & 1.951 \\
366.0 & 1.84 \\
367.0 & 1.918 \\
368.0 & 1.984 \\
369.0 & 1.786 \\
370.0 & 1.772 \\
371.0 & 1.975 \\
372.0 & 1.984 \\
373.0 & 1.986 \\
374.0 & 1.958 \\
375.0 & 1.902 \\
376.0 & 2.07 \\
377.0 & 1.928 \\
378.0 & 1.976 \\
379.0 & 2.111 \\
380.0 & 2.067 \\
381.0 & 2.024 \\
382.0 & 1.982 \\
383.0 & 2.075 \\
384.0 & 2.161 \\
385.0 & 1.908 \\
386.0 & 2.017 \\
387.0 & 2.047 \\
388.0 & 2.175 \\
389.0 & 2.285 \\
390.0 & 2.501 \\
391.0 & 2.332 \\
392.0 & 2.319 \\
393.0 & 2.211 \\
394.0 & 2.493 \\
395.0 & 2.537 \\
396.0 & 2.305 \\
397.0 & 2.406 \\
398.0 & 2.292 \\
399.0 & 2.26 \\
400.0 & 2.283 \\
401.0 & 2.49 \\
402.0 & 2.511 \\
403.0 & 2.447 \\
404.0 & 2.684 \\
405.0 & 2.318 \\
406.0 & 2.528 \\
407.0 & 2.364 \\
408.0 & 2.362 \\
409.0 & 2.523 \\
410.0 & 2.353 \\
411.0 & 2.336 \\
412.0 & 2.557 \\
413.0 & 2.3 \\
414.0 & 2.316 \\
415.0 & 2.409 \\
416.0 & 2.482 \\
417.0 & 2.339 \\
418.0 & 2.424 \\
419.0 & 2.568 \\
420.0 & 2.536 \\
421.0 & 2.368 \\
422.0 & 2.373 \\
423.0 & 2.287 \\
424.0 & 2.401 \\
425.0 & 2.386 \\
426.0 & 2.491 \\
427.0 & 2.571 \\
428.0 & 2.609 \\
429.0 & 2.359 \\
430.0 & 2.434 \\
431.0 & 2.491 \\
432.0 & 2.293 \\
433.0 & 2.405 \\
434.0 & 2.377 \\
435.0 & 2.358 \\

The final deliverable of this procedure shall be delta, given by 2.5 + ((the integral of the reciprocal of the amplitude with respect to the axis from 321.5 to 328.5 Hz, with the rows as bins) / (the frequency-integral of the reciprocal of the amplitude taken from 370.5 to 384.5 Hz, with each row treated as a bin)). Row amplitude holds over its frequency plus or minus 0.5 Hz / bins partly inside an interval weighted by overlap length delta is 2.9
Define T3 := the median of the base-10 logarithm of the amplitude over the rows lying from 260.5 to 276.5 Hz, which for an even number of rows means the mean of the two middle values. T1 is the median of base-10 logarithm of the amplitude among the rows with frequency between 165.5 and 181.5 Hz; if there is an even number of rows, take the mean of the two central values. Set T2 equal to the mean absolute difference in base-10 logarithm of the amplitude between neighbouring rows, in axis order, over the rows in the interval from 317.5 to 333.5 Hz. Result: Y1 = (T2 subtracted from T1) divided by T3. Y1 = 0.31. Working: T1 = 0.085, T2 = 0.0178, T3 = 0.21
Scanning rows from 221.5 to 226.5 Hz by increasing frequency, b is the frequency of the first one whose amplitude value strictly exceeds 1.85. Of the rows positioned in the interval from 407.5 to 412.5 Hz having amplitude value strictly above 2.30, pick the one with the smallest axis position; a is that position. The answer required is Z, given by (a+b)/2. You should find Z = 315.0 Hz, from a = 408.0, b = 222.0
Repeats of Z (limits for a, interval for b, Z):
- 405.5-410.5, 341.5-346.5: 374.0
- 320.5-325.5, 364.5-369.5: 343.0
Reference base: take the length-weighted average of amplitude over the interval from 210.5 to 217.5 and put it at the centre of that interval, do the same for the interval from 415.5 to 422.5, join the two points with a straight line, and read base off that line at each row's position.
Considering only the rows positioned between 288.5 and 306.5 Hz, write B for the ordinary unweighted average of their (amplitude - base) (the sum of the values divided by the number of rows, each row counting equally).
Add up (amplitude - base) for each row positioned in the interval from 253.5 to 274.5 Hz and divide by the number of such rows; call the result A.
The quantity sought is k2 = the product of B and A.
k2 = 0.34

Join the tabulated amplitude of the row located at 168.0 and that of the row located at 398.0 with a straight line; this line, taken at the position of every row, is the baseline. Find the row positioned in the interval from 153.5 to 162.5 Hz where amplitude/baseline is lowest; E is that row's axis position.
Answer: 160.0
